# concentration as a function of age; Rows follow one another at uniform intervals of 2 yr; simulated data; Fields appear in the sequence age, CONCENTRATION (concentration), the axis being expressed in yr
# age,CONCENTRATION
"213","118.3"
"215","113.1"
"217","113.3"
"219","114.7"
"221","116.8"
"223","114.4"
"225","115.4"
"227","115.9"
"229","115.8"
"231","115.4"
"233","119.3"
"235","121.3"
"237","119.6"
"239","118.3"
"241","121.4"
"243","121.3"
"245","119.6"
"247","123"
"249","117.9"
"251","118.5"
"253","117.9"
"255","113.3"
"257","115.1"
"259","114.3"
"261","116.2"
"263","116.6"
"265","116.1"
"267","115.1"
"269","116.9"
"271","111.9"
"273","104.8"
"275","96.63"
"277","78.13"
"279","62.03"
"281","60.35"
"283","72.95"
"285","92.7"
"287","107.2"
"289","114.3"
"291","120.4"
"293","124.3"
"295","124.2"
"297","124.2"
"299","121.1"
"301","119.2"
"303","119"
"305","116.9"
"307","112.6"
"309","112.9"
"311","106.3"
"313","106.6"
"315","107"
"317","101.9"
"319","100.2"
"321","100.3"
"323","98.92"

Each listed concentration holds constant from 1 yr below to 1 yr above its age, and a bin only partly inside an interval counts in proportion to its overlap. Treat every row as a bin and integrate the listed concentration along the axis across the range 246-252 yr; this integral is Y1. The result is 719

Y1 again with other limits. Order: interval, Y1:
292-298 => 745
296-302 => 729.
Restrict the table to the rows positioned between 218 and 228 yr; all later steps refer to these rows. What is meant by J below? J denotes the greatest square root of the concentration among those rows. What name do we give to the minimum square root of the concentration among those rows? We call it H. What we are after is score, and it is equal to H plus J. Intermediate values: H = 10.7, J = 10.8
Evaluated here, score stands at 21.5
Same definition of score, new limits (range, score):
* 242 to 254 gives 21.9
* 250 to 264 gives 21.5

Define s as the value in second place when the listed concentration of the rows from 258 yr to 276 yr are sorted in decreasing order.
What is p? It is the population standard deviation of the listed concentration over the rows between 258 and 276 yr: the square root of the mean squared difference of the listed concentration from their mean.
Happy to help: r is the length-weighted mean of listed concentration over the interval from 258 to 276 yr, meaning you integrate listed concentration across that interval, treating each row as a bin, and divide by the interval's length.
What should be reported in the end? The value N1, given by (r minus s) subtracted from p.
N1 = 11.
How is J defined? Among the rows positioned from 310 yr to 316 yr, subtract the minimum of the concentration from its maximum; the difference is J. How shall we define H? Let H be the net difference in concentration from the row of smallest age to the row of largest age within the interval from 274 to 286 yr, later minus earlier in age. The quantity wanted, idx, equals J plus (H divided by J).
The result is -5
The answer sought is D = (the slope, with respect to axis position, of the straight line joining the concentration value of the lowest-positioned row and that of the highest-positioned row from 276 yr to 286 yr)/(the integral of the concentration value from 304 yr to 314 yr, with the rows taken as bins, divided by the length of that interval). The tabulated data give 0.0164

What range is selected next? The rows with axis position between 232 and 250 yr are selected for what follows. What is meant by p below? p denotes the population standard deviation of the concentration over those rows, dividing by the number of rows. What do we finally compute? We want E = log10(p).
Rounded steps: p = 2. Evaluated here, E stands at 0.20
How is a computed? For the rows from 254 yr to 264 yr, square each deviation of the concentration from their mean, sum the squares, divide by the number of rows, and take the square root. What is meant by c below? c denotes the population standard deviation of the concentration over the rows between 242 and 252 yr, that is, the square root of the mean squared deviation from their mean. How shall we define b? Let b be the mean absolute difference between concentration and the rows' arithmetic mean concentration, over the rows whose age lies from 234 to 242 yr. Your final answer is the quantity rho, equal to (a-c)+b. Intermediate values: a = 1.2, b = 1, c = 1.87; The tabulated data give 1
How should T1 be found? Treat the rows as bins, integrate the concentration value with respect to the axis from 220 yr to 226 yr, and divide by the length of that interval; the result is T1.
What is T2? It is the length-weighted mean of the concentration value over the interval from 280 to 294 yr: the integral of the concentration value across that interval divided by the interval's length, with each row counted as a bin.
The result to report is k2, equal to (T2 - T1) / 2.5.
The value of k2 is -7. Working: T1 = 116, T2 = 99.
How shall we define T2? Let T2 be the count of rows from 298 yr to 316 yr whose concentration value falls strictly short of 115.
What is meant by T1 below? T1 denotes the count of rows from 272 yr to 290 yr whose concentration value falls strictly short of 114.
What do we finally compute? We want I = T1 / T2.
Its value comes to 1.6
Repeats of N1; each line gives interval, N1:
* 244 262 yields 5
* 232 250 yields 3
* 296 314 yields 12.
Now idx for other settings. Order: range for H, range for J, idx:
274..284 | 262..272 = 0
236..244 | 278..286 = 32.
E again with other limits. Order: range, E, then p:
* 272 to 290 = 1.28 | 19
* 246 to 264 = 0.43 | 3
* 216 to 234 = 0.20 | 2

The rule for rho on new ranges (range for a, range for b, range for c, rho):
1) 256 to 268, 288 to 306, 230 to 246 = 2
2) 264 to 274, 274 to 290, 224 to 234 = 20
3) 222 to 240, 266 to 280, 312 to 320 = 16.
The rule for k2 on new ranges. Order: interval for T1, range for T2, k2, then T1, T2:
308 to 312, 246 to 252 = 4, 110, 120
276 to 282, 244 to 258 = 20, 67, 118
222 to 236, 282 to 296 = -4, 117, 108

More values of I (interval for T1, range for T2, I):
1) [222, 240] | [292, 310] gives 0.0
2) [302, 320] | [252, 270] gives 3.5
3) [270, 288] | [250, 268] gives 4.5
